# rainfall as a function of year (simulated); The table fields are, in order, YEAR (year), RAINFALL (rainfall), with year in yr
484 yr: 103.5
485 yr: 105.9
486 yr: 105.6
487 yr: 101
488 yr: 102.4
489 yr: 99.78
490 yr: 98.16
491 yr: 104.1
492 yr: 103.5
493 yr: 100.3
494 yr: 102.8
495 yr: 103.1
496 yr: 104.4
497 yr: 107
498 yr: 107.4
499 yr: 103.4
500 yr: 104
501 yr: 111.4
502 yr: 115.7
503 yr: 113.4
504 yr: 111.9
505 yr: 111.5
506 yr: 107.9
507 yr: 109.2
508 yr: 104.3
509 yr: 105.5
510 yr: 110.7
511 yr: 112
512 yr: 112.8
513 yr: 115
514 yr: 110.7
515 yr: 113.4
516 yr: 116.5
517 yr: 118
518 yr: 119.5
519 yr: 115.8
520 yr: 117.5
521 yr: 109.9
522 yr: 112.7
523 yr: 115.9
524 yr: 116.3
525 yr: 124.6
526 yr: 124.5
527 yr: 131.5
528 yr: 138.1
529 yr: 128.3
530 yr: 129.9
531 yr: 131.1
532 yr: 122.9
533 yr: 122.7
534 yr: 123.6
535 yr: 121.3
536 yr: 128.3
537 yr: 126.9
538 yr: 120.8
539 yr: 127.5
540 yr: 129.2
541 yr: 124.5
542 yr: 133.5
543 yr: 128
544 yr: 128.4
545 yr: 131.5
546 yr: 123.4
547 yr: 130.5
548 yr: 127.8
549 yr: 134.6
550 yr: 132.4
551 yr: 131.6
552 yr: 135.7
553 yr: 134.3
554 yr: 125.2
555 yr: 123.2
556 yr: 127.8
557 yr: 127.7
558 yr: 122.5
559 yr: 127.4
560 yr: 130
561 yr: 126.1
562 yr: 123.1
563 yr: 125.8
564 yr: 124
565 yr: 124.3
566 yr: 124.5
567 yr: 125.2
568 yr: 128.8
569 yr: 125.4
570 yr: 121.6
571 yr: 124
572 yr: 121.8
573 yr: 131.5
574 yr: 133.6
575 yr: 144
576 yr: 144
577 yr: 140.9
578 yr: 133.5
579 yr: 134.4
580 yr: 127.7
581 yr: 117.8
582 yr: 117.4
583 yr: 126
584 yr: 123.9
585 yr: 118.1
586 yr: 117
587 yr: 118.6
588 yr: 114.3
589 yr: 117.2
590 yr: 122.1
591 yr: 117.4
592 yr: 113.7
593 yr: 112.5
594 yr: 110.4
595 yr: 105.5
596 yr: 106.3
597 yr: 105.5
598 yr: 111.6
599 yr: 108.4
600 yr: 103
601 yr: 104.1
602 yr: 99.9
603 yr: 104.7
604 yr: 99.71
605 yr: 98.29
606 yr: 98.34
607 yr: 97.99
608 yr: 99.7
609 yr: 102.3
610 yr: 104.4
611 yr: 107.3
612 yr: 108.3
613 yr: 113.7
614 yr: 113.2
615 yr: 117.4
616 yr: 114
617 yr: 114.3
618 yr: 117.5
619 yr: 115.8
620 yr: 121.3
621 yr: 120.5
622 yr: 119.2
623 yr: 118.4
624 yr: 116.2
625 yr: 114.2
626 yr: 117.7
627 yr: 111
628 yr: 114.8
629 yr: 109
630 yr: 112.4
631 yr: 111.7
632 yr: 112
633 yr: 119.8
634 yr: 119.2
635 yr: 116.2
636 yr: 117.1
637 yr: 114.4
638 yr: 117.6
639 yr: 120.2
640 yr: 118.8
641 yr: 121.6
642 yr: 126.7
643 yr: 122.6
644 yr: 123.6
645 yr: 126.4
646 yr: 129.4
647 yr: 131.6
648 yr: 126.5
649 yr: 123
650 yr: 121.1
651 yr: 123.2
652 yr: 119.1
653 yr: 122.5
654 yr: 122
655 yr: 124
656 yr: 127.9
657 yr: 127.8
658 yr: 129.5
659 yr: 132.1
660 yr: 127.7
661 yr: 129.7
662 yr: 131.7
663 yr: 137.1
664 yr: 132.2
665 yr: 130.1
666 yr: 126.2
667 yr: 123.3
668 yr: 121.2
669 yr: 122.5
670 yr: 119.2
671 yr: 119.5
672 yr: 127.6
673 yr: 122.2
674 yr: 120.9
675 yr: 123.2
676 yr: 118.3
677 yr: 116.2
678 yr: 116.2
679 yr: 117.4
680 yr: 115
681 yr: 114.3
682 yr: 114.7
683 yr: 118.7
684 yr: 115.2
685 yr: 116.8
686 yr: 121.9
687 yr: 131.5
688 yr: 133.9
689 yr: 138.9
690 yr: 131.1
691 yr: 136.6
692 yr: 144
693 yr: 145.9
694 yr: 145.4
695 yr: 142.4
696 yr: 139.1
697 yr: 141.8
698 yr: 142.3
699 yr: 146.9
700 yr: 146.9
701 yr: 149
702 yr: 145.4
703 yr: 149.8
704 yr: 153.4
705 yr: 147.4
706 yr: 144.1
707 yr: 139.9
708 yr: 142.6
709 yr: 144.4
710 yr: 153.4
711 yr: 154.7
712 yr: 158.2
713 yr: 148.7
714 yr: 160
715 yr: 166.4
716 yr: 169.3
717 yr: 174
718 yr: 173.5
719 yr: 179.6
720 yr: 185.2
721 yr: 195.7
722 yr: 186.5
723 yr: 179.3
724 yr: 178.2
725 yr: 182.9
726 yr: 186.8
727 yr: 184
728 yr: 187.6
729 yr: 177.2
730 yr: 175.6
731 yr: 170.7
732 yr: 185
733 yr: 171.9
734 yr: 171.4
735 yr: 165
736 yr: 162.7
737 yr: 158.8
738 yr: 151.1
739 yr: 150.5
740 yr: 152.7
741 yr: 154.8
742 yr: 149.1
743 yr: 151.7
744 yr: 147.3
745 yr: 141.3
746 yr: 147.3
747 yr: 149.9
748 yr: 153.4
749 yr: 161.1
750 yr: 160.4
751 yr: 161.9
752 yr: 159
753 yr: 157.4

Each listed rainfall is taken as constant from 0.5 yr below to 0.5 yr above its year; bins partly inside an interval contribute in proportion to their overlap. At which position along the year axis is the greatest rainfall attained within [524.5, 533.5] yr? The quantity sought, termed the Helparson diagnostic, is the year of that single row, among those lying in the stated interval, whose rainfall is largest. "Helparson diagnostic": 528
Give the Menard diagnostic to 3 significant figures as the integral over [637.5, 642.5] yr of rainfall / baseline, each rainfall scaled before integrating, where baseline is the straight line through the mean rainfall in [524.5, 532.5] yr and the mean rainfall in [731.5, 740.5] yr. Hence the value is 4.11 yr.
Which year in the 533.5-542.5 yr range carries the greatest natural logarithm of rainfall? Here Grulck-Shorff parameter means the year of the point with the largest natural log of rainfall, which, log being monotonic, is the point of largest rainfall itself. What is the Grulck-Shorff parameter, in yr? 542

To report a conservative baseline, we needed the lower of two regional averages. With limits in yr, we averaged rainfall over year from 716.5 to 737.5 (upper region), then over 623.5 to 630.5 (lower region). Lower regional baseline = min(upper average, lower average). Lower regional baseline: 114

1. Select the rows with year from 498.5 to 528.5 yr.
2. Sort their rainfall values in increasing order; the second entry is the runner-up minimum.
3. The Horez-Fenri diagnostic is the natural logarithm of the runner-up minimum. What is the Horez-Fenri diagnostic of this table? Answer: 4.64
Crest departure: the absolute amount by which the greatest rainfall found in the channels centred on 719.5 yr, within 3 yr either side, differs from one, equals 195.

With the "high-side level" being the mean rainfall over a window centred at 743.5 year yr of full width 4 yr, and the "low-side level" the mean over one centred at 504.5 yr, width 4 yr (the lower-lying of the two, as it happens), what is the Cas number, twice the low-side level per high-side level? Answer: 1.51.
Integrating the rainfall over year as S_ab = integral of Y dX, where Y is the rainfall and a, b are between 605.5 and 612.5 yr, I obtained 718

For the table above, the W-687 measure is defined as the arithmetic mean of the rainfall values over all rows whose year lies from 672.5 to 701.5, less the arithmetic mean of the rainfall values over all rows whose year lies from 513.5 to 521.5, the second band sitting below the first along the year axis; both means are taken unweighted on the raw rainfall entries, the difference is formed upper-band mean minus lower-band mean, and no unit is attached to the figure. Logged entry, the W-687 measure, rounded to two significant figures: 15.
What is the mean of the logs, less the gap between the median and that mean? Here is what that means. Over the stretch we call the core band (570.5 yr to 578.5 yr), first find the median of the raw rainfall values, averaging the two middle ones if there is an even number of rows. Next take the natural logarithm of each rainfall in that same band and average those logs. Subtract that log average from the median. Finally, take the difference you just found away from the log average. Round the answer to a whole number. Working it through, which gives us -124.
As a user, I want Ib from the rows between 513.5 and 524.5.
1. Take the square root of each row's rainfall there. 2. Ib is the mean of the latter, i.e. 10.7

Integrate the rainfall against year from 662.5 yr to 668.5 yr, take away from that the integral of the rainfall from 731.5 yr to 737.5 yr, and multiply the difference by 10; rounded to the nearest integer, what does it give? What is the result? -2447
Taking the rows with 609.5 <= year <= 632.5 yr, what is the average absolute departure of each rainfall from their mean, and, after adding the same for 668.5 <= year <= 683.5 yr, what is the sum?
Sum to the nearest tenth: 6.2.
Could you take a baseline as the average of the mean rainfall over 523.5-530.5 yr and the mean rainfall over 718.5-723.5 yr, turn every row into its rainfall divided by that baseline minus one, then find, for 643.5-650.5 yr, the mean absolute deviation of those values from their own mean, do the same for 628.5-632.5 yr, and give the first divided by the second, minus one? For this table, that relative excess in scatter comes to 1.5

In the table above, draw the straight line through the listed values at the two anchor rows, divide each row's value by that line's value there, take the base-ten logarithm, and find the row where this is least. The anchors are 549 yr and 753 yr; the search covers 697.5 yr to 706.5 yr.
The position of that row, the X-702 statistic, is 698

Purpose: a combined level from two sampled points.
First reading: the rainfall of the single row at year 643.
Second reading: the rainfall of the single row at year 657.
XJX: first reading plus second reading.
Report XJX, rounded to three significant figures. 250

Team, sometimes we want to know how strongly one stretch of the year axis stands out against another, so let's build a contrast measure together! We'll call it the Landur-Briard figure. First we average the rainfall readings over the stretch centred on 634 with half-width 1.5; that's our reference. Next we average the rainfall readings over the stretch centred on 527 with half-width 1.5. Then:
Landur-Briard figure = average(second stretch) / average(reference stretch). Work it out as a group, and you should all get 1.11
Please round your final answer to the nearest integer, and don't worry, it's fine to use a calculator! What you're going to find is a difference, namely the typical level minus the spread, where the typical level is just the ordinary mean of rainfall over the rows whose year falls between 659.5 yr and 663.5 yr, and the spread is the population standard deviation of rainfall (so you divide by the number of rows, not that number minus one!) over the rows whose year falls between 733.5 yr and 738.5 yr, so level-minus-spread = 125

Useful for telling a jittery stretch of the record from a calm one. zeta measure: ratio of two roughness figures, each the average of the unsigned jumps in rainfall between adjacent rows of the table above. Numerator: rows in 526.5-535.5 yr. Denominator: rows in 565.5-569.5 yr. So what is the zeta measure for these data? 1.50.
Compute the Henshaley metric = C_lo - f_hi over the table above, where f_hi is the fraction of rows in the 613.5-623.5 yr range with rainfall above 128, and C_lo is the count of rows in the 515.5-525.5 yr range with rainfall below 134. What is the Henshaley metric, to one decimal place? 10.0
